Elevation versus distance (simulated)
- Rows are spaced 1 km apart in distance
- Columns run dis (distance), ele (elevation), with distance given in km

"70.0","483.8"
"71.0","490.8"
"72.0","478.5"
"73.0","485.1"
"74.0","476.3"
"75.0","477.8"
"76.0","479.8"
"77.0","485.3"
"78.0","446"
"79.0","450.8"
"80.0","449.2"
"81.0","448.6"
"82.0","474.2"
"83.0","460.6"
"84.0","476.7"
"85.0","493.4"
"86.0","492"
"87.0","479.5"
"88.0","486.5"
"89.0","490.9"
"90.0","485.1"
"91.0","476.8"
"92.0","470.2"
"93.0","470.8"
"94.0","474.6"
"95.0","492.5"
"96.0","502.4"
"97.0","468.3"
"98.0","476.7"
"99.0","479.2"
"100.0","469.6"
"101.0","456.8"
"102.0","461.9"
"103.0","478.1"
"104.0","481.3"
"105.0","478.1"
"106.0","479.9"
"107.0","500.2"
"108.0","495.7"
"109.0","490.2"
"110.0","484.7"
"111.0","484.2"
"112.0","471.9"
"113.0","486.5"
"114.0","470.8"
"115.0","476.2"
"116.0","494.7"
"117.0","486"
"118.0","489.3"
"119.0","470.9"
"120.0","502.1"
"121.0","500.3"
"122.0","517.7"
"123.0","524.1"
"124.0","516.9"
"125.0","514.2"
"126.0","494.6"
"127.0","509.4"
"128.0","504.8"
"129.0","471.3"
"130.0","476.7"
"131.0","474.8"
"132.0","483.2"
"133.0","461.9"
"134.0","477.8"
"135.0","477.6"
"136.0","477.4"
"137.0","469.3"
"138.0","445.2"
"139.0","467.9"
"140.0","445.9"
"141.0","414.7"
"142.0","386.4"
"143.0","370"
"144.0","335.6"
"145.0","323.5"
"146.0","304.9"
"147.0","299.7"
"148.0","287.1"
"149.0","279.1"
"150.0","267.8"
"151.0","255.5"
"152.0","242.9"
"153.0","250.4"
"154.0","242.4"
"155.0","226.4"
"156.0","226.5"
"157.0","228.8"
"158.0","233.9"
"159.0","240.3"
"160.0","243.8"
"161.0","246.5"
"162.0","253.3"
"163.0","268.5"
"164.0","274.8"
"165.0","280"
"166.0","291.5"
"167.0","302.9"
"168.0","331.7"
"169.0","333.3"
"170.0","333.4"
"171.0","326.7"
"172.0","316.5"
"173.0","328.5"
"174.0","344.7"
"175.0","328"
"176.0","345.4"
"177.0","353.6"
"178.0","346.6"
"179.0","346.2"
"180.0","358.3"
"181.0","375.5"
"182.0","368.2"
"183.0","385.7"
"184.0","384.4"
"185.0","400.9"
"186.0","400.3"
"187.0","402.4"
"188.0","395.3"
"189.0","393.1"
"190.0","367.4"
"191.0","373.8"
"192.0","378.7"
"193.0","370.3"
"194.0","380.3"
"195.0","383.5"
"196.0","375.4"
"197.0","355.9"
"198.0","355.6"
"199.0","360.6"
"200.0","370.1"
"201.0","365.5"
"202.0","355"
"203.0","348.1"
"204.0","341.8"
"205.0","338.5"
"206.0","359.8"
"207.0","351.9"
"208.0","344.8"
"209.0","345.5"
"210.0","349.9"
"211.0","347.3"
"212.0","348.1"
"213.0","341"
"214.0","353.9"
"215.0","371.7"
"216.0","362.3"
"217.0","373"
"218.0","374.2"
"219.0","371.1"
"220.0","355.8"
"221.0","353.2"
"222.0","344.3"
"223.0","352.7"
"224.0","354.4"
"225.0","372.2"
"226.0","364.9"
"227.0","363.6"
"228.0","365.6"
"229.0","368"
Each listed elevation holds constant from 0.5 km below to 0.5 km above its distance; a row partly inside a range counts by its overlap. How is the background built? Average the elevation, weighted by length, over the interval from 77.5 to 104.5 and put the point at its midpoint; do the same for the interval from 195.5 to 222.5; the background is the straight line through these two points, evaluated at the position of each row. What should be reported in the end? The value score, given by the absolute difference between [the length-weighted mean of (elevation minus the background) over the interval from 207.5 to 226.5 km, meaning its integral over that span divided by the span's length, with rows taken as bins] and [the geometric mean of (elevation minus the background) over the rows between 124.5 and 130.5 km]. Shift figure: 47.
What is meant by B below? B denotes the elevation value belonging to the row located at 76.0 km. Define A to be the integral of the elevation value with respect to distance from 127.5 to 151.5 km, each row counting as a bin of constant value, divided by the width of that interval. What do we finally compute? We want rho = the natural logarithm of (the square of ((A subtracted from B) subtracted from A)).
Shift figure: 11.6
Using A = 402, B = 479.8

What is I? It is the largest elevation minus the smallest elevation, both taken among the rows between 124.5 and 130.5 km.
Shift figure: 43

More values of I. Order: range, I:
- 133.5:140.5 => 33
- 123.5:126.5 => 22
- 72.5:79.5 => 39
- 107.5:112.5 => 24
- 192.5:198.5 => 28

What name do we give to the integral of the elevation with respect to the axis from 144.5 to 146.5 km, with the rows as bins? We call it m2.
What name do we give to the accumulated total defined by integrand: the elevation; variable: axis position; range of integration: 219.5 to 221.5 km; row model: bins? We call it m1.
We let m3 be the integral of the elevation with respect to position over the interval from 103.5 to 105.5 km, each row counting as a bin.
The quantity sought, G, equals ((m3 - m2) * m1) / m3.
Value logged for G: 245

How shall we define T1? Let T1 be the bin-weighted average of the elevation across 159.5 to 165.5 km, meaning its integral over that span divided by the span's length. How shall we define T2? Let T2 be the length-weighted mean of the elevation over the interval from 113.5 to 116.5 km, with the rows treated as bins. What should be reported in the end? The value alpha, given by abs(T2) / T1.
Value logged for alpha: 1.8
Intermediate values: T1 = 261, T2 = 481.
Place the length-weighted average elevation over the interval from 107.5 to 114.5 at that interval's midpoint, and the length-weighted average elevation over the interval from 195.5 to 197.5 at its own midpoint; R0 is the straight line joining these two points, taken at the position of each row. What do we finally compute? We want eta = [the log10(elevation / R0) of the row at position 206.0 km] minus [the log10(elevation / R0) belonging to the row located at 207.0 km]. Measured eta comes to 0.01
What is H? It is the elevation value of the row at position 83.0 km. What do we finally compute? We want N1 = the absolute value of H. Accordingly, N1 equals 461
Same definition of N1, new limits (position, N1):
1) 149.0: 279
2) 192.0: 379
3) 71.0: 491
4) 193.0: 370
